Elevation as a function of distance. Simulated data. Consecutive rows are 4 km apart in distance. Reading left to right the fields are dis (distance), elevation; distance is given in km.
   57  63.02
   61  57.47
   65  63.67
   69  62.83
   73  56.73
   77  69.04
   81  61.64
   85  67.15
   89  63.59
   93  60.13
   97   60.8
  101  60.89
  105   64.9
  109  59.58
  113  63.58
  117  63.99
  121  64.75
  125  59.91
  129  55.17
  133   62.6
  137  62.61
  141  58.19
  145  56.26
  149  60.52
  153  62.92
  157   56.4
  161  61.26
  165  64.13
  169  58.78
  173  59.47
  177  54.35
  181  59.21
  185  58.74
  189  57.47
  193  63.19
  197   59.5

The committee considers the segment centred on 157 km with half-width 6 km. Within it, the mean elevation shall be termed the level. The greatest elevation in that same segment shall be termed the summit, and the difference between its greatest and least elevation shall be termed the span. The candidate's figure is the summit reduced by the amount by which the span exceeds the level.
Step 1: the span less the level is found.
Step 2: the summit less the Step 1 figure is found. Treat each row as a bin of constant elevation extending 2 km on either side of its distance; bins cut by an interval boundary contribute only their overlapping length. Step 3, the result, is 117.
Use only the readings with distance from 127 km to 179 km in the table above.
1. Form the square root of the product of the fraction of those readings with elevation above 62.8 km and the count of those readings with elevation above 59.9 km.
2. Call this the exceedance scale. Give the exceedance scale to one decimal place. 1.0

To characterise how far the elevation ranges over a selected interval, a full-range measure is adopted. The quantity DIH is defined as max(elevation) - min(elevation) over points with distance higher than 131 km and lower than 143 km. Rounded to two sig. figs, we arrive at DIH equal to 4.4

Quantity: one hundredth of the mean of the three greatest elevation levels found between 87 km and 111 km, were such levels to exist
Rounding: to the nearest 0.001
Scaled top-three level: 0.631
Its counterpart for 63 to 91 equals 0.666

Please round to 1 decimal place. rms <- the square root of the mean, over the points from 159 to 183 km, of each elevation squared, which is 59.6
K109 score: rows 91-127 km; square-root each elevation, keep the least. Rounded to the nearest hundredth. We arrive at 7.72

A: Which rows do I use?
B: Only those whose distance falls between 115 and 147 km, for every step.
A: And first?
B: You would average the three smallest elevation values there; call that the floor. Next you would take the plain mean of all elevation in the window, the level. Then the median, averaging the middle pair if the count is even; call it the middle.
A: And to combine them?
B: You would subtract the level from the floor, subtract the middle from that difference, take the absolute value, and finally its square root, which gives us 8.07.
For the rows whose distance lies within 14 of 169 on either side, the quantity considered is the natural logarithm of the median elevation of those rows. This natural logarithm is 4.08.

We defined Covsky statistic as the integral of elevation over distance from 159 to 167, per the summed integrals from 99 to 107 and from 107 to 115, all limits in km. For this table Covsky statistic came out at 0.50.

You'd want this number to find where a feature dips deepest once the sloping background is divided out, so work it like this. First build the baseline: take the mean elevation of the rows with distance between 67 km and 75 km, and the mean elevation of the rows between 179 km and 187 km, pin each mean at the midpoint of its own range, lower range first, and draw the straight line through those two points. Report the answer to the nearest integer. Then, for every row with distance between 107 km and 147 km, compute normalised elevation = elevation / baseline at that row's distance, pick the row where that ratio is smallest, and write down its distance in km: 129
